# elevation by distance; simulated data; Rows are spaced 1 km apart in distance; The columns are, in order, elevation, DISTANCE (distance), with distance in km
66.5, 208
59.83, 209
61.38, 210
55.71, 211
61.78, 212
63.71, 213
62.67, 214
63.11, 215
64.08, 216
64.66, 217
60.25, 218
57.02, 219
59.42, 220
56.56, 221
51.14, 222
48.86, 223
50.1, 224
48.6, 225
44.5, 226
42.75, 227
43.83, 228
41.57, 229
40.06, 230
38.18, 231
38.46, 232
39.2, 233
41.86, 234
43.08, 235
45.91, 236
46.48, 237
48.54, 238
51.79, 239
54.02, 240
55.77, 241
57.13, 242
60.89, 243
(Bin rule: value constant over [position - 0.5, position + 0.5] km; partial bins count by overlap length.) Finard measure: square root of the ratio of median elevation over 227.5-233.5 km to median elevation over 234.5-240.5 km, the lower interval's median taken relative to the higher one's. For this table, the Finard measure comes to 0.91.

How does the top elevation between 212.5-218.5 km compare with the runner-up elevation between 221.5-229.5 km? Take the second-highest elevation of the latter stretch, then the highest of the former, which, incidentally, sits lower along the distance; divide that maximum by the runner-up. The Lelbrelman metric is 1.3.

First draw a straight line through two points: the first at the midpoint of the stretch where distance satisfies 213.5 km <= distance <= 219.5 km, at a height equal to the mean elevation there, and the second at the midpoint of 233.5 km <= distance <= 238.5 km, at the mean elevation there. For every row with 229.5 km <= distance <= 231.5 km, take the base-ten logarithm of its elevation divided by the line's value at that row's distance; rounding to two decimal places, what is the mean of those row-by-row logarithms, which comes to -0.11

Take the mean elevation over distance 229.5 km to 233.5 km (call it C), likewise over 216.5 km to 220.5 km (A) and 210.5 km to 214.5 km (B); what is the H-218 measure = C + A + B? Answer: 160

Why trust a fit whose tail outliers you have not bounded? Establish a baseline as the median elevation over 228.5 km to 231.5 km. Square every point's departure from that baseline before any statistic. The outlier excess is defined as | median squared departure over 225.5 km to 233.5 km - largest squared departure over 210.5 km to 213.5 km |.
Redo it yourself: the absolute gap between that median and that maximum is 556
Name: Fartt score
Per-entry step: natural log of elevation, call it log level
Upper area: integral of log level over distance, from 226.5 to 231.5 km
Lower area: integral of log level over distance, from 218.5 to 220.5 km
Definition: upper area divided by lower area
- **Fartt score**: 2.29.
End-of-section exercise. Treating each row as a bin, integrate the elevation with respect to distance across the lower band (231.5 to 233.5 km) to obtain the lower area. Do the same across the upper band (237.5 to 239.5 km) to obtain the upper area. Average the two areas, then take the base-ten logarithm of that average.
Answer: 1.95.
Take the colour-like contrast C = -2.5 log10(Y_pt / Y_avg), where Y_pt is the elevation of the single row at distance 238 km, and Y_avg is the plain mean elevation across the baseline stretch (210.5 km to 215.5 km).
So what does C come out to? 0.3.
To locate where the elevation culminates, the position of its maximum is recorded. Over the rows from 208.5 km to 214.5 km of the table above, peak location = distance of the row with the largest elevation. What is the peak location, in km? 213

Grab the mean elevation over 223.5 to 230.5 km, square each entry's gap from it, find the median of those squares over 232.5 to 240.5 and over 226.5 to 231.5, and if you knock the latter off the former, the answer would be 3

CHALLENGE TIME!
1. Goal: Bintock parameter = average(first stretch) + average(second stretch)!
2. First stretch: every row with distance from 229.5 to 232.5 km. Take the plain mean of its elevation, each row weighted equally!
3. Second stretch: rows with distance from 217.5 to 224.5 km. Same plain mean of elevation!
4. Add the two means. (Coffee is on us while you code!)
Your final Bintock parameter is 94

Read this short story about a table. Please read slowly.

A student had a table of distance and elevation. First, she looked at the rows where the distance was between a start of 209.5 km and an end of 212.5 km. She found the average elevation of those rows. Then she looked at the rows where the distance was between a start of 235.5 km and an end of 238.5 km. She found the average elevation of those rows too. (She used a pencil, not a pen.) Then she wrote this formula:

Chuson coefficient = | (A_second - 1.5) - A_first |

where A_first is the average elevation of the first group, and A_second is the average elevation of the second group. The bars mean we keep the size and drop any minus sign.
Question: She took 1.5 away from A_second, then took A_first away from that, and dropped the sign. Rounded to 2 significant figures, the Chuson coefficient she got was 14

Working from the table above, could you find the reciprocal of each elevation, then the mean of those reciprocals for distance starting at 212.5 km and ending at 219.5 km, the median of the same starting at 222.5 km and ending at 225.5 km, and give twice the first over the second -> 1.6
